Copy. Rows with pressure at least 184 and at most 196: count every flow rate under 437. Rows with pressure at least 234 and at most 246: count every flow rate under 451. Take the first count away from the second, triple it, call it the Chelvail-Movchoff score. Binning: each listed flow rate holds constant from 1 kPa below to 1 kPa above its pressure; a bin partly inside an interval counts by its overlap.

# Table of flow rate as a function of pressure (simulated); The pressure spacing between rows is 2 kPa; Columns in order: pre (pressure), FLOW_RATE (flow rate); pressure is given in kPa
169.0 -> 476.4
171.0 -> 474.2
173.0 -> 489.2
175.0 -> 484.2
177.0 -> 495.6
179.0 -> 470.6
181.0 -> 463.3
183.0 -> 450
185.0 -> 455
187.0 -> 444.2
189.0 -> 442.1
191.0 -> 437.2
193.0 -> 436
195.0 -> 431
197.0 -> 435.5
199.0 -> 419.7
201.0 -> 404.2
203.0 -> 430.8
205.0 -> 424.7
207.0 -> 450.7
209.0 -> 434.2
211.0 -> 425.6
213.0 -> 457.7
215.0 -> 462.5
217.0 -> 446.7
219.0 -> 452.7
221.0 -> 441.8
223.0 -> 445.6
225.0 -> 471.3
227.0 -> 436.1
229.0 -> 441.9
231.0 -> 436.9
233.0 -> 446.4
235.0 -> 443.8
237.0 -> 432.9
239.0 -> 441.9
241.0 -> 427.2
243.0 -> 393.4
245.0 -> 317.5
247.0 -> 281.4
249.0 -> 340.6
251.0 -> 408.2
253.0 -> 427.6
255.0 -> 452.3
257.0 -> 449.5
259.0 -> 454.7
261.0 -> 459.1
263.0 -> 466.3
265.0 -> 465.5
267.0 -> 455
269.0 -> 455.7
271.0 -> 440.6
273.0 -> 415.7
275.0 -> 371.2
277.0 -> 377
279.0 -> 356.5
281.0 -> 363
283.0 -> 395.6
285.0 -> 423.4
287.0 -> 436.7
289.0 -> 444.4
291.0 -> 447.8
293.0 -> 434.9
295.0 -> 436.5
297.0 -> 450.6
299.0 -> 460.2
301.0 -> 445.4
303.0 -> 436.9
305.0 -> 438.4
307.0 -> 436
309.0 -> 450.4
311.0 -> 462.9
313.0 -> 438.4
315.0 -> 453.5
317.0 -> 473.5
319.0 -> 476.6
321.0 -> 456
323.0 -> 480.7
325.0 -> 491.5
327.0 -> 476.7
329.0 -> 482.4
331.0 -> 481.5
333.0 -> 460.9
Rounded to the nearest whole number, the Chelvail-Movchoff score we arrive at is 12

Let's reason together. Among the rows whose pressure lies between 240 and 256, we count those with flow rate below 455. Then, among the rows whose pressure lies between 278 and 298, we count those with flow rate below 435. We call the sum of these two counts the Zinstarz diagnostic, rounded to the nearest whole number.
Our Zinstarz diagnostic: 13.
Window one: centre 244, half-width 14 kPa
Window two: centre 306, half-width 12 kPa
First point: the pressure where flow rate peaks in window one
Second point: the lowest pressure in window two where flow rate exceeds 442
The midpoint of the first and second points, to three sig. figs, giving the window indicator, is 276 kPa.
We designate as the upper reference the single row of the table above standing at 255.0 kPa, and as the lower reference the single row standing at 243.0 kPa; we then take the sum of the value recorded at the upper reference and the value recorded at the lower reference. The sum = 846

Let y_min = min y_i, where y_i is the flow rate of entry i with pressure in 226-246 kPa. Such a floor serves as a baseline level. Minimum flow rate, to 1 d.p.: 317.5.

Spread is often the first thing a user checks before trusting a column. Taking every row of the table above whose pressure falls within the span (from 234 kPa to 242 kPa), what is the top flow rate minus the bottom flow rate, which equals 17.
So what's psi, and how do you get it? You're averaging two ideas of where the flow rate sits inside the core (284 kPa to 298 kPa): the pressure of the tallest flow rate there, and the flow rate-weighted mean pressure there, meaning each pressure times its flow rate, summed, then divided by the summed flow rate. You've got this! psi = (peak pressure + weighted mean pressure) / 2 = 294.0 kPa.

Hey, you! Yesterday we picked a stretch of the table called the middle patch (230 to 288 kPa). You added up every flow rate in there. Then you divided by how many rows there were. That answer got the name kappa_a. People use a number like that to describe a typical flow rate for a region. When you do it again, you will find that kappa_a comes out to 415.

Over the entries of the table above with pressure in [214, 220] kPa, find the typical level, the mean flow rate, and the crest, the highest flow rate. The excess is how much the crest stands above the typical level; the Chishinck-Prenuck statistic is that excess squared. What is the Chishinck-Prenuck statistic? 73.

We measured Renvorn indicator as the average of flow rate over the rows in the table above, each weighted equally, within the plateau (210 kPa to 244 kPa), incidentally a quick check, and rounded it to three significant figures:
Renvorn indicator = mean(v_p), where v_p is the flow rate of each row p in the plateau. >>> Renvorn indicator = 441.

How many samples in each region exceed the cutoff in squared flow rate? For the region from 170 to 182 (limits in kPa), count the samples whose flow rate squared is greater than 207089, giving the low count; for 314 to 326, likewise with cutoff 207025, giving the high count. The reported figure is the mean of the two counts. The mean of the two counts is 5.5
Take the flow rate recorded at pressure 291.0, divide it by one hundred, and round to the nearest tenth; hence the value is 4.5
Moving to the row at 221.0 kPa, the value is 4.4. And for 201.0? 4.0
